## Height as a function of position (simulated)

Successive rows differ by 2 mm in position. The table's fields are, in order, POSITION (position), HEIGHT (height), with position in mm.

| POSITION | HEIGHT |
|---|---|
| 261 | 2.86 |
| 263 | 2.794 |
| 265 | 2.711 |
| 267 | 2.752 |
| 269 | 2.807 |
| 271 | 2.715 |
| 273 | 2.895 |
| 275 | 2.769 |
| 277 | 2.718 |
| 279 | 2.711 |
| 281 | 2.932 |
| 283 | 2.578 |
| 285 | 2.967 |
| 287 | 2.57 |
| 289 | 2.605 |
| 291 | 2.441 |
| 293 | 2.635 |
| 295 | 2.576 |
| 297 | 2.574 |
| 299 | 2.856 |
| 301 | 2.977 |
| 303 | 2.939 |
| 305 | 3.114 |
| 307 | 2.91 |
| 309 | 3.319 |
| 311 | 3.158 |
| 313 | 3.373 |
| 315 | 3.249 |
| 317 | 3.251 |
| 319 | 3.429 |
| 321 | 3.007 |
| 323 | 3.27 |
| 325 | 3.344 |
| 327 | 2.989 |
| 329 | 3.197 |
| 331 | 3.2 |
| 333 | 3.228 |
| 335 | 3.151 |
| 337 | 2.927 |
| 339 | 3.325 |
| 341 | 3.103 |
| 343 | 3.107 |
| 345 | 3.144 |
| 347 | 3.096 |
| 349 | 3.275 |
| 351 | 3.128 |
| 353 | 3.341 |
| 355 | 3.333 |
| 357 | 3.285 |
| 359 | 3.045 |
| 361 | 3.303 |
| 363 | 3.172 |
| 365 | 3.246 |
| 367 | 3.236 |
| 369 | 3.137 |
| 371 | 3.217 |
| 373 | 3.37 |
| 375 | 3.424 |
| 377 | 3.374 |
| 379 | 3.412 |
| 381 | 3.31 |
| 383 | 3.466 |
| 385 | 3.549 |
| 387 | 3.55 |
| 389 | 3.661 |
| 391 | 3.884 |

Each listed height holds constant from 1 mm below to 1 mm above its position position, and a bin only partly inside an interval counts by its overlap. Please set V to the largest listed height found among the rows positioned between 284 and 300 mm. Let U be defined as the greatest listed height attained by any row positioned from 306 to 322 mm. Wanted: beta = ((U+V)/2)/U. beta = 0.93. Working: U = 3.429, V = 2.967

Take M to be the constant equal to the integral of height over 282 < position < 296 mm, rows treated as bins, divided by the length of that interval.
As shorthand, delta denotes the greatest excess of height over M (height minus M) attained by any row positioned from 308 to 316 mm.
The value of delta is 0.75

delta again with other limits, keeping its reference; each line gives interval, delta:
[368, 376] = 0.80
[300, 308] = 0.49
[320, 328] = 0.72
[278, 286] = 0.34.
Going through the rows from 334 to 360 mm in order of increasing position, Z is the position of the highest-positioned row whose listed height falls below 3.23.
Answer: 359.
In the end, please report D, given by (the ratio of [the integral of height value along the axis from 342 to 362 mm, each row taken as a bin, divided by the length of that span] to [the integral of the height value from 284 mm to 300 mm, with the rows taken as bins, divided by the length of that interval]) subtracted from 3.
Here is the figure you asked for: 1.79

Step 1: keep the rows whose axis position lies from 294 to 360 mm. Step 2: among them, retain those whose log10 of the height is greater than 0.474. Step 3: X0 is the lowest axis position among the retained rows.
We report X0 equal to 305 mm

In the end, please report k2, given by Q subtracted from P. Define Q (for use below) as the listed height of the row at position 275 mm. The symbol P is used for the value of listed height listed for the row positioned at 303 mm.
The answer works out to 0.2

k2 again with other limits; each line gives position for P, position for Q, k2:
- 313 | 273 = 0.5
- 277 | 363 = -0.5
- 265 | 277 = 0.0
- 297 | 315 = -0.7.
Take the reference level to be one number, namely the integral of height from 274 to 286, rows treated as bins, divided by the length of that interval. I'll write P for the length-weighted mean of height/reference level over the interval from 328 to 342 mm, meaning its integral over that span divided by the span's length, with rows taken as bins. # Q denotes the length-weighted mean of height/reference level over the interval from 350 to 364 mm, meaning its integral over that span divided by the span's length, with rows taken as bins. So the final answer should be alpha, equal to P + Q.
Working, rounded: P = 1.14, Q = 1.16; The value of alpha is 2.30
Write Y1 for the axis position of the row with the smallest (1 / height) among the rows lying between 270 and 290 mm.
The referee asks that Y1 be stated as 285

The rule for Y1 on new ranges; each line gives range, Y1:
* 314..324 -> 319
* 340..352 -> 349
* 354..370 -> 355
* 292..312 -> 309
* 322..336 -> 325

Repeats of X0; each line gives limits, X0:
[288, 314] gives 305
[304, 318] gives 305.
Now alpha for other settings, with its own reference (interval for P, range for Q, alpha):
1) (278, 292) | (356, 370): 2.12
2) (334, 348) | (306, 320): 2.29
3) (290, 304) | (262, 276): 1.98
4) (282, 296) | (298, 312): 2.04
